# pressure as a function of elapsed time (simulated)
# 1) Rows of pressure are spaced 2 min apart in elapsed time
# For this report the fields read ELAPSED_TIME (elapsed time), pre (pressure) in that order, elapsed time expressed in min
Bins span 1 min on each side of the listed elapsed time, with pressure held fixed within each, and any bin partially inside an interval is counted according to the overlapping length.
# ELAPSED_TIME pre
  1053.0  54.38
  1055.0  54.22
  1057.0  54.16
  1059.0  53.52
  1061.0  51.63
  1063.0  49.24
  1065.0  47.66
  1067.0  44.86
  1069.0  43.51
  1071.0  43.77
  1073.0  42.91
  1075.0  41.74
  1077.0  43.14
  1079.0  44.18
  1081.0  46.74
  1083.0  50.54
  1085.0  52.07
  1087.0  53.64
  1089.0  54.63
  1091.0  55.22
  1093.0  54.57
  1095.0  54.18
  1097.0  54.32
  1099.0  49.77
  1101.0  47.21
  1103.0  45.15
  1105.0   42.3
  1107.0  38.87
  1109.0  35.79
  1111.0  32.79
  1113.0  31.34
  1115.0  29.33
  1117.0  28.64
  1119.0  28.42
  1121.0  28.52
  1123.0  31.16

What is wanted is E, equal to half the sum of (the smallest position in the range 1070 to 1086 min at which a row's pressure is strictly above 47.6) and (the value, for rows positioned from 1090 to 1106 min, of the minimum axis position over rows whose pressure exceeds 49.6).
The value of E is 1087 min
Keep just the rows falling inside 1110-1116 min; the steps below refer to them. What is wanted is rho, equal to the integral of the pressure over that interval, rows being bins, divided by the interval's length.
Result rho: 31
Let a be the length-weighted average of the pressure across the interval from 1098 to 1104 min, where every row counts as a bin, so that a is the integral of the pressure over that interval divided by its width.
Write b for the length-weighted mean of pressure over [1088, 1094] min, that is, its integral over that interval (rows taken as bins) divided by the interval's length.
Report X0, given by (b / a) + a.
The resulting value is 49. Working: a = 47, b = 55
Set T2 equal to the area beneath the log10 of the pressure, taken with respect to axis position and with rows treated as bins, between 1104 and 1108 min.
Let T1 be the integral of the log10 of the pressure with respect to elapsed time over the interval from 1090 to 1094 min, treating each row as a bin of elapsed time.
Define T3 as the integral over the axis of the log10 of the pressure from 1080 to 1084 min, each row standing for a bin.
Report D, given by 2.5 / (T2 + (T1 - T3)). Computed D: 0.376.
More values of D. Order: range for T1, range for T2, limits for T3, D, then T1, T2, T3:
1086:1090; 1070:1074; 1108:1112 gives 0.340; 6.93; 6.55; 6.1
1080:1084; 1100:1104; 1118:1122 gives 0.330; 6.75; 6.66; 5.8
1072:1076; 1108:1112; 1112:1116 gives 0.372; 6.51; 6.14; 5.9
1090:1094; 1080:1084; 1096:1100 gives 0.365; 6.96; 6.75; 6.9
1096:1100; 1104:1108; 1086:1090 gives 0.393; 6.86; 6.43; 6.9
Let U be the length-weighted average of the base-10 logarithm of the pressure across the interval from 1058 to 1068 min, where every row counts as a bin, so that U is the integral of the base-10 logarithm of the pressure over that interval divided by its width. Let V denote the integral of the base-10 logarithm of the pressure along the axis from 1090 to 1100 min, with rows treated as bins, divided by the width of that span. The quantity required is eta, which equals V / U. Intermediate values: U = 1.69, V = 1.73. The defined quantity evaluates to 1.02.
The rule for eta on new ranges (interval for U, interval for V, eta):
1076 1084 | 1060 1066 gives 1.02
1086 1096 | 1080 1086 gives 0.98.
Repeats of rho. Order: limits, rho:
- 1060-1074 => 46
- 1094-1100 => 53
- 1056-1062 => 53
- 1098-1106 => 46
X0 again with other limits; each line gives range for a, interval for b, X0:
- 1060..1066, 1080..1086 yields 51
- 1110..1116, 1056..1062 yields 33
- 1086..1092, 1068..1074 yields 55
